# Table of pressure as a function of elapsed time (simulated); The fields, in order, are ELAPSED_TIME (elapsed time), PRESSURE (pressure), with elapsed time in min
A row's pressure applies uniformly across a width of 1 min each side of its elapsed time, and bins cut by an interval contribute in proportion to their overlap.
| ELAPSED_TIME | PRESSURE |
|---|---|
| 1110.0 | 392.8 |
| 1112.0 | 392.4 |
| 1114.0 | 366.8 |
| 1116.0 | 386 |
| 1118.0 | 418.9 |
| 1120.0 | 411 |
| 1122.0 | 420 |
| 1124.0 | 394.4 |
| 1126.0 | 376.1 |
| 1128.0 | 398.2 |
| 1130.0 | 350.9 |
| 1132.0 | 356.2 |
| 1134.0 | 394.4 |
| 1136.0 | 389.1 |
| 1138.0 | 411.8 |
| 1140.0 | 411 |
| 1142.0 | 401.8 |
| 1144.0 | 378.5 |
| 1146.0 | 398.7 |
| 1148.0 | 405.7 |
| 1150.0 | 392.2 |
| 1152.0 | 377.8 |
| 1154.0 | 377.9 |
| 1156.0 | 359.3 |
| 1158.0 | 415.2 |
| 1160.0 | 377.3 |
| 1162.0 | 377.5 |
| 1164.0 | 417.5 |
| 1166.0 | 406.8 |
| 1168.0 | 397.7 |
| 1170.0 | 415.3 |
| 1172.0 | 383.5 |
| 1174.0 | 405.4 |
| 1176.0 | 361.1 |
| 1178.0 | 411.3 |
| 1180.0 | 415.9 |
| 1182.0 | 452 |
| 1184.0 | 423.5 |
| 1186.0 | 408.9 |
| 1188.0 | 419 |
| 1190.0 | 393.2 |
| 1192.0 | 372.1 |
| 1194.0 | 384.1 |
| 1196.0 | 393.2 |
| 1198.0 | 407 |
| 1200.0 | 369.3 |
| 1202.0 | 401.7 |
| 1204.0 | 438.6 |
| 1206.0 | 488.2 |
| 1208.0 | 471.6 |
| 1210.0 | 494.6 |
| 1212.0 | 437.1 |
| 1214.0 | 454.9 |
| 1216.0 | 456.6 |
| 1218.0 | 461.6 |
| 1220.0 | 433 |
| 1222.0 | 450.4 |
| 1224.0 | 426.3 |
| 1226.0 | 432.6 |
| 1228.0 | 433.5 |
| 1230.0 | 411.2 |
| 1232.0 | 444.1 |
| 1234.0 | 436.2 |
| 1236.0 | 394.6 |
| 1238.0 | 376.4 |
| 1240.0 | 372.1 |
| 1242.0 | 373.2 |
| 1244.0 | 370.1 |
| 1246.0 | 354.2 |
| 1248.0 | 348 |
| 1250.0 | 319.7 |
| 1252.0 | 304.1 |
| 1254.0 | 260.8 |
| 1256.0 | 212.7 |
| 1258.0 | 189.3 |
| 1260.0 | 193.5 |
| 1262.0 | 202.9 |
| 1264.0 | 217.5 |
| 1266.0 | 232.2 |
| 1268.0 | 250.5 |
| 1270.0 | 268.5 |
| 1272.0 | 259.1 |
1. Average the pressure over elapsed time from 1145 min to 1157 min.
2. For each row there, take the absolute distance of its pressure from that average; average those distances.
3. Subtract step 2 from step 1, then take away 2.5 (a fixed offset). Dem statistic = 369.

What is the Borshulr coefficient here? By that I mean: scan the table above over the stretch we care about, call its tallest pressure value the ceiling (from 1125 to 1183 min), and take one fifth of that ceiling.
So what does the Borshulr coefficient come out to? 90.4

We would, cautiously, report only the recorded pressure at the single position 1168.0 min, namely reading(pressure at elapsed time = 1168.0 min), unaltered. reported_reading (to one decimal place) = 397.7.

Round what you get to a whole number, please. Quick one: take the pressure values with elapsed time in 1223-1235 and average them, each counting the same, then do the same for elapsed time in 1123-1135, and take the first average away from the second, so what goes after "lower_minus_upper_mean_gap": -52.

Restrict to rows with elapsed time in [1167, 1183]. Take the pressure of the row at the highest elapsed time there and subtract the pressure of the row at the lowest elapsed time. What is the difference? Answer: 54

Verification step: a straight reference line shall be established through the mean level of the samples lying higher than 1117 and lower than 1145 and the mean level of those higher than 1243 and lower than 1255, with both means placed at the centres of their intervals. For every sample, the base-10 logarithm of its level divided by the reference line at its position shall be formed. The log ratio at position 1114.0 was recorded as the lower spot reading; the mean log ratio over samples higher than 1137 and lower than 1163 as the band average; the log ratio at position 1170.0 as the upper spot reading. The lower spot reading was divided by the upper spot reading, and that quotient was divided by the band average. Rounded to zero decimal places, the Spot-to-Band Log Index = -96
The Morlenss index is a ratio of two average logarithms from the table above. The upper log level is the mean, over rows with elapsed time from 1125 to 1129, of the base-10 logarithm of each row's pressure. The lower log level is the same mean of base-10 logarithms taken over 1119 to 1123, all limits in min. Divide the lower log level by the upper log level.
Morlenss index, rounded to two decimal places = 1.01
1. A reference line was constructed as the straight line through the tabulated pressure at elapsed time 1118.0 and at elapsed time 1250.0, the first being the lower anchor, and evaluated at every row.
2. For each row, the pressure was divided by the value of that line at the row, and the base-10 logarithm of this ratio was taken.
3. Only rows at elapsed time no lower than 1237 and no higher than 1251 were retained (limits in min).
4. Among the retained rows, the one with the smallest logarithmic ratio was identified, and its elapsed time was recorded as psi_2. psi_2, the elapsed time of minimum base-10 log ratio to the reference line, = 1250.0 min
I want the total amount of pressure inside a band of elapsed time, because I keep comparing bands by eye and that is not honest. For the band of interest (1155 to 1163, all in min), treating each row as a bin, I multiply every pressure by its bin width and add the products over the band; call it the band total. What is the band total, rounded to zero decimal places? 3059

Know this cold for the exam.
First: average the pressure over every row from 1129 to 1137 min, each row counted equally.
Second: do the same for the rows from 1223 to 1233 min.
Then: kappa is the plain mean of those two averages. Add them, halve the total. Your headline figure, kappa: 401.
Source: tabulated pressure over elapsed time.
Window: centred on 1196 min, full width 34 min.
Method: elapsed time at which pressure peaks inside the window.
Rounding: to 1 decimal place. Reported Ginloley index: 1210.0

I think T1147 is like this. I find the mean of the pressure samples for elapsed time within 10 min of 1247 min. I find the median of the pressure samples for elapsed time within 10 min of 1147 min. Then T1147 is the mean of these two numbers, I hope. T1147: 362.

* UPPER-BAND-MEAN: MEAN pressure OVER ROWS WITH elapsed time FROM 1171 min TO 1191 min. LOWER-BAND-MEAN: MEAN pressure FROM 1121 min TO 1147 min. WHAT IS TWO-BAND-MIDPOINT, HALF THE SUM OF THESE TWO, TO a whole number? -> 399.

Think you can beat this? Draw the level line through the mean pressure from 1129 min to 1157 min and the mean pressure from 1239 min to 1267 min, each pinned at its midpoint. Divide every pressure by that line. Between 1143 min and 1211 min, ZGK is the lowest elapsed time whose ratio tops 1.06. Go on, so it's 1148.0 min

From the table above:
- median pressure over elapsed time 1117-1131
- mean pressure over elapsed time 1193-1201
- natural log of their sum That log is 6.67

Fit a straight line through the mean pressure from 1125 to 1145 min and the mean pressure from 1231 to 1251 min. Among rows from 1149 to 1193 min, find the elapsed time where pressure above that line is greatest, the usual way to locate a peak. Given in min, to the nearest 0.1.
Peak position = 1182.0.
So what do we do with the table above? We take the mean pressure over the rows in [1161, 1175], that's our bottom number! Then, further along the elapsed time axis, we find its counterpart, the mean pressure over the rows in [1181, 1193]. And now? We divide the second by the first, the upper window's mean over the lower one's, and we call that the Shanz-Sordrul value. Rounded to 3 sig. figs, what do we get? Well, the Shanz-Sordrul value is 1.03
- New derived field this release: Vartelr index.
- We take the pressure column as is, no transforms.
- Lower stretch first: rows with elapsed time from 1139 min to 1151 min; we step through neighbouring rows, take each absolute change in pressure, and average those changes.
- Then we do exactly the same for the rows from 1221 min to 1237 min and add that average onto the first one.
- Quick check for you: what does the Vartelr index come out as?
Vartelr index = 34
